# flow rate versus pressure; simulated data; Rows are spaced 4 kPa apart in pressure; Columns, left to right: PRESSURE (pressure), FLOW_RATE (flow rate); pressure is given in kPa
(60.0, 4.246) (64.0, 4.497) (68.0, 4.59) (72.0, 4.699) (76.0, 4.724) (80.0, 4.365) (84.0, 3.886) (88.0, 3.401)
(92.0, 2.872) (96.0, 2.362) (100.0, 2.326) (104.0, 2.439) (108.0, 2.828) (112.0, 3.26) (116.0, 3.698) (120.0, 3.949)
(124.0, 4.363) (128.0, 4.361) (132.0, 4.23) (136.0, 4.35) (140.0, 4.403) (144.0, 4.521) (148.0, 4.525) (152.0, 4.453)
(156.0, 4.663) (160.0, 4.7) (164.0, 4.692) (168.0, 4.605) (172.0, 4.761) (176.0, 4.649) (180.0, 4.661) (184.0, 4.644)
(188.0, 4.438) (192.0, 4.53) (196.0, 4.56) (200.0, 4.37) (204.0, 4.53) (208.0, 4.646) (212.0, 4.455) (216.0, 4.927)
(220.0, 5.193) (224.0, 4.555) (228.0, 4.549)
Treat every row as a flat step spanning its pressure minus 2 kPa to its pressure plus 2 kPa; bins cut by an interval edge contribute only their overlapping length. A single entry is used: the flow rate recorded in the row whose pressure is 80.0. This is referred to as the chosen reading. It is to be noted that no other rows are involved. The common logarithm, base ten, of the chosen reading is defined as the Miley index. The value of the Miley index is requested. 0.640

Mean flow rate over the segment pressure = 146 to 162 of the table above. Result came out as 4.59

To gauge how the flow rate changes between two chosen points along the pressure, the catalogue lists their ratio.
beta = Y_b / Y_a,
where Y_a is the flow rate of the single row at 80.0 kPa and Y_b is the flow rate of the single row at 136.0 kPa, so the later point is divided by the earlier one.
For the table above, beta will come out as 1.00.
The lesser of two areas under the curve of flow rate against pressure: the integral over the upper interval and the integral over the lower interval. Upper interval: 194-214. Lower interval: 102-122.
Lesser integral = 65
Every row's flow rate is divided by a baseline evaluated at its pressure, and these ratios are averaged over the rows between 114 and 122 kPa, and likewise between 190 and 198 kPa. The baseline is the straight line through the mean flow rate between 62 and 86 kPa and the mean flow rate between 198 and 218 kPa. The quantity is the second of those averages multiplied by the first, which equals 0.84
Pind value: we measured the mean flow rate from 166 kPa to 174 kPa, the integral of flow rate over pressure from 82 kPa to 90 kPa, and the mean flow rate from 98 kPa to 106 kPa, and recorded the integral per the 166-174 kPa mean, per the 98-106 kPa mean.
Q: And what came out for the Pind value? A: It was 2.6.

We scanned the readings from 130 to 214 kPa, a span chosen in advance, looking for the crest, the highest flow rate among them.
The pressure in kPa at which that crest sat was 172.0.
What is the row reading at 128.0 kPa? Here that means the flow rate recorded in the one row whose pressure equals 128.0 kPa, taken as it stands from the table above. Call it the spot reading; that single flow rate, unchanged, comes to 4.361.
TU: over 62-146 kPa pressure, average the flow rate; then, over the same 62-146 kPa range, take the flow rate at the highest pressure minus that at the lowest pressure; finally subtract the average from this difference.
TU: -3.8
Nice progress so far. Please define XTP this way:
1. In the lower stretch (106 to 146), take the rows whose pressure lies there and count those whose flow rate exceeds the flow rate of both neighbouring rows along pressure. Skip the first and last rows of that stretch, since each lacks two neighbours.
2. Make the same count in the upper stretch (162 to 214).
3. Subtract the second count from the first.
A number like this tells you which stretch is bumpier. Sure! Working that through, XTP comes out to -3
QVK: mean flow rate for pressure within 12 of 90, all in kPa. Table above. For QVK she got 3.2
